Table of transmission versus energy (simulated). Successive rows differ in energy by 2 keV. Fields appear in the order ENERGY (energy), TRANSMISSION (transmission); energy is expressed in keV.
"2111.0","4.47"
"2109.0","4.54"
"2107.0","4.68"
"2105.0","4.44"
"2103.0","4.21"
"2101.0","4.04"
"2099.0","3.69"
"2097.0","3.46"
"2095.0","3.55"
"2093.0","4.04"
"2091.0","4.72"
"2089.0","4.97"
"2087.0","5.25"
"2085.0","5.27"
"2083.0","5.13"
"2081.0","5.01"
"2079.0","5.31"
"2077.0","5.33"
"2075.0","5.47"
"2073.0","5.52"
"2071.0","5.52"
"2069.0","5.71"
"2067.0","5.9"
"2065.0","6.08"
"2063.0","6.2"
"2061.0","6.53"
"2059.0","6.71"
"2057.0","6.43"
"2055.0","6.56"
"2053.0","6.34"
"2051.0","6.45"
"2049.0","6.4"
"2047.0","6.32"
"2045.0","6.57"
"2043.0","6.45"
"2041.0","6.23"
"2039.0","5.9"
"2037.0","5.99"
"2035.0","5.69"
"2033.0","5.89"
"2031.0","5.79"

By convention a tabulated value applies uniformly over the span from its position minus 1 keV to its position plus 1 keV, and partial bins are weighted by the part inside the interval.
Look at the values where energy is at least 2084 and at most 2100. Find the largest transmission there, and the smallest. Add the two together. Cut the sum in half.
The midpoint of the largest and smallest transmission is 4.4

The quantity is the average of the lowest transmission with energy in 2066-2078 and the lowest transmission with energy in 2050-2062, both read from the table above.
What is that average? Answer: 5.8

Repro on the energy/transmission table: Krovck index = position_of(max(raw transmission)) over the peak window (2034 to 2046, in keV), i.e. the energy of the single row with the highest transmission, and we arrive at 2045.0 keV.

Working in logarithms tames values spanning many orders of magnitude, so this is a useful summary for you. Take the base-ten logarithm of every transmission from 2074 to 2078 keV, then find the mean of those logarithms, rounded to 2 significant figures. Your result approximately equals 0.73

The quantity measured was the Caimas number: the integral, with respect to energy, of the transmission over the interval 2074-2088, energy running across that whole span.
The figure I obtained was 74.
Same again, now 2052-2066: 90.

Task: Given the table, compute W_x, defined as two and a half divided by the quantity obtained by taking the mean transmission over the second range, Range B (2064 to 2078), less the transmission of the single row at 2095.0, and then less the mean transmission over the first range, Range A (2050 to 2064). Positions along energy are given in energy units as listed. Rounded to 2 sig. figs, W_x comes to -0.57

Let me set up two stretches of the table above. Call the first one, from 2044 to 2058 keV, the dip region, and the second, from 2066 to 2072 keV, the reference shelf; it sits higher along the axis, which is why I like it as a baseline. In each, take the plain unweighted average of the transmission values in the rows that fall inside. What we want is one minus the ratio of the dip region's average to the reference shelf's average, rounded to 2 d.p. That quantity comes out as -0.13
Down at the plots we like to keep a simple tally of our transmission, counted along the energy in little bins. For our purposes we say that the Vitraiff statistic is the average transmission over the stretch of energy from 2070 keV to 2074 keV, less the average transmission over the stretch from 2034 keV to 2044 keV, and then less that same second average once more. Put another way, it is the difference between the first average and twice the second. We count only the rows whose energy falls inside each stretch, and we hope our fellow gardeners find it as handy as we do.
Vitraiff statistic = -6.6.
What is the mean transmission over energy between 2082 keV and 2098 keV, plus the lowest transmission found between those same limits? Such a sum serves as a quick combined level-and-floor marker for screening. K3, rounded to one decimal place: 8.0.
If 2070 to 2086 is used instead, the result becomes 10.3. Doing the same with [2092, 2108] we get 7.5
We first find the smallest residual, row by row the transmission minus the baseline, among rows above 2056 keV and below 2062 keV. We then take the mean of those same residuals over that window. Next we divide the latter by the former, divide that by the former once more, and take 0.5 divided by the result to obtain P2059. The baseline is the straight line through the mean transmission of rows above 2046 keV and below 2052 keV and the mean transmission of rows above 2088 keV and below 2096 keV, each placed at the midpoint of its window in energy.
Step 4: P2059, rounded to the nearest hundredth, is 0.14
